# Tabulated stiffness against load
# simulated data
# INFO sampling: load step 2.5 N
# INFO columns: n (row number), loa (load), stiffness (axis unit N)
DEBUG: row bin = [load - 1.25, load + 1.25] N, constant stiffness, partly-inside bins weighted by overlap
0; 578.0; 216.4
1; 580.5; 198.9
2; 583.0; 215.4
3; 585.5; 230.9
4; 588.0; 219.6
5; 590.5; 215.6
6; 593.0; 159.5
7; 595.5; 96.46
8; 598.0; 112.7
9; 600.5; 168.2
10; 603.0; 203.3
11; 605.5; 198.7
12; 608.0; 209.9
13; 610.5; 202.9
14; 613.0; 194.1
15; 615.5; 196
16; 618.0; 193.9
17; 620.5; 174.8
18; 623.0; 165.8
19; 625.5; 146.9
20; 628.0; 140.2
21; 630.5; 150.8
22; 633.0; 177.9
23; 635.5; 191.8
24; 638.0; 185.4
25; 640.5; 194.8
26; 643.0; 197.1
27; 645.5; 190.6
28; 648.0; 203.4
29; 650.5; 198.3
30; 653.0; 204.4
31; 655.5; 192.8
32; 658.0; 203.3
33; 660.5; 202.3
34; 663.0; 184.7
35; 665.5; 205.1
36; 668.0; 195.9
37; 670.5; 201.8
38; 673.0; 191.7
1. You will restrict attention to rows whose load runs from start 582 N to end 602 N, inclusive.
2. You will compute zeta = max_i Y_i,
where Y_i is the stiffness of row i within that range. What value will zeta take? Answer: 230.9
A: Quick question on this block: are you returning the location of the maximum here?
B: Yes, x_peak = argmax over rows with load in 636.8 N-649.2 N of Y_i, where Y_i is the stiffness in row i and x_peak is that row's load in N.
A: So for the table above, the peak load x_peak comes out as 648.0 N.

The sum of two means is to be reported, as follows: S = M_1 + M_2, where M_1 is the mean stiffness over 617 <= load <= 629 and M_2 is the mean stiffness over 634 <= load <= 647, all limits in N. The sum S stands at 356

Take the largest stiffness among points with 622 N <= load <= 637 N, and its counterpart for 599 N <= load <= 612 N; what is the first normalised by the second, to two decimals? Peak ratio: 0.91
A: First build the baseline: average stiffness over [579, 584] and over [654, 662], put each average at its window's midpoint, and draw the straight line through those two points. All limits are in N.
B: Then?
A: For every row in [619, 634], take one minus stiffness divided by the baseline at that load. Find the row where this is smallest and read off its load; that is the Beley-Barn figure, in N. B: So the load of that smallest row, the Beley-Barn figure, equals 633.0 N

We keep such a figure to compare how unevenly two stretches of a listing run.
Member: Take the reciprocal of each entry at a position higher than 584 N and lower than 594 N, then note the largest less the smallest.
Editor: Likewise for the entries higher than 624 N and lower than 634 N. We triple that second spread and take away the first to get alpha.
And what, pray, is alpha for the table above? 0.003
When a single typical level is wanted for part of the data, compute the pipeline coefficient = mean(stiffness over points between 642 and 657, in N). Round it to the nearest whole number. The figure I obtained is 198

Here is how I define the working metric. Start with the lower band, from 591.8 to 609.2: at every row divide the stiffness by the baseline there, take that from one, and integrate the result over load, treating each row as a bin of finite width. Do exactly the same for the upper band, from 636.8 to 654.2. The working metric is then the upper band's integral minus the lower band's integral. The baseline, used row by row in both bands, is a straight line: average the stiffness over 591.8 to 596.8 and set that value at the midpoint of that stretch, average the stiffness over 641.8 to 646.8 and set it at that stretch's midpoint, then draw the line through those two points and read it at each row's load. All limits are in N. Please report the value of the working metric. 3.4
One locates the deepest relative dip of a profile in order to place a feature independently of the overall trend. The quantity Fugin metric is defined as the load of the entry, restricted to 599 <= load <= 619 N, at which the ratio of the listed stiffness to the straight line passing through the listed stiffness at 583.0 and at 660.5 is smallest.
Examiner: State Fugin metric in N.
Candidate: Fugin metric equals 600.5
